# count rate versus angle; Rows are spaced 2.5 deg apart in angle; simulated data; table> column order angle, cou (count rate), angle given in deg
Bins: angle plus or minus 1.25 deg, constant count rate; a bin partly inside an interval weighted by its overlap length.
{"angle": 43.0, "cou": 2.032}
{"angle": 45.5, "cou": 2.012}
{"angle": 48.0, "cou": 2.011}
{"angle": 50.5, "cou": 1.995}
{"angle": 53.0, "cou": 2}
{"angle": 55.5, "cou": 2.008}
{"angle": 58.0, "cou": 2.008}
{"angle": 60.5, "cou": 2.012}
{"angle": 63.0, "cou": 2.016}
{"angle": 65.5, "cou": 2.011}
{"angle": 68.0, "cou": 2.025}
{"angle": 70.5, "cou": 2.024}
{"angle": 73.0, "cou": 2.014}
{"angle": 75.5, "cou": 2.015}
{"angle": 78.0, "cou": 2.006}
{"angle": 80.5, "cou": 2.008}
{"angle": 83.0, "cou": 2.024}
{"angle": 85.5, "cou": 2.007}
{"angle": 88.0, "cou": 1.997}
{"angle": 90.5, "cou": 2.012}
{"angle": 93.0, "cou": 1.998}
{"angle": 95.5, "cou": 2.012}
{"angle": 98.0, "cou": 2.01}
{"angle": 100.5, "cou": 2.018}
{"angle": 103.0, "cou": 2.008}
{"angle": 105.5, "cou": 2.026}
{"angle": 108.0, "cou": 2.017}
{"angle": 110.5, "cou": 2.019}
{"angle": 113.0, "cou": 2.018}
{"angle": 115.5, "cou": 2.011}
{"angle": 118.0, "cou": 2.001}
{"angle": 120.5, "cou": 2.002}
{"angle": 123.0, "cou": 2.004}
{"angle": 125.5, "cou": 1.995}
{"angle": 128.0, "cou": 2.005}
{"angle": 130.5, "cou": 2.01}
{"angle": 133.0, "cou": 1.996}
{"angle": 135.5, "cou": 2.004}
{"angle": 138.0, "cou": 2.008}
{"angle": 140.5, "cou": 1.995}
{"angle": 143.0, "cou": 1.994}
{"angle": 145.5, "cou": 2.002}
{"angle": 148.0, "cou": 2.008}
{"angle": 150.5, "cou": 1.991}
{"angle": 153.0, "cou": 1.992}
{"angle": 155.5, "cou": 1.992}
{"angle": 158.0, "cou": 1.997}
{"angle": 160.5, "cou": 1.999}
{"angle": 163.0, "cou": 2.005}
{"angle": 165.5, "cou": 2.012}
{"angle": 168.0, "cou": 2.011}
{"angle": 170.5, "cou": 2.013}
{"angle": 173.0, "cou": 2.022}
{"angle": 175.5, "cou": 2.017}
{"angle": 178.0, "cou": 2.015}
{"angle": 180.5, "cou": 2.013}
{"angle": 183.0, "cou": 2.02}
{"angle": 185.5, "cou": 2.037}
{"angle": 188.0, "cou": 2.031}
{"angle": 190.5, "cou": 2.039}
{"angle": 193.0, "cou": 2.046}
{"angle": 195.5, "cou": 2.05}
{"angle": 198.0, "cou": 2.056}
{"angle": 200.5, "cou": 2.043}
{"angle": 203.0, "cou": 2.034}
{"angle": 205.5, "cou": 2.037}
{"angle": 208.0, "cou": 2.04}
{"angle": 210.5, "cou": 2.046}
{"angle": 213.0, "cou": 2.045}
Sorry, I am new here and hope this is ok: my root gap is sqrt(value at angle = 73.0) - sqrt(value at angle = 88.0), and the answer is 0.006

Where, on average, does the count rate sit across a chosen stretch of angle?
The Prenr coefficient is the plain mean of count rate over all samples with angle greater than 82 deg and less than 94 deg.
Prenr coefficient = 2.01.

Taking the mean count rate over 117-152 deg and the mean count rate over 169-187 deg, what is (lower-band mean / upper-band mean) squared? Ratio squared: 0.982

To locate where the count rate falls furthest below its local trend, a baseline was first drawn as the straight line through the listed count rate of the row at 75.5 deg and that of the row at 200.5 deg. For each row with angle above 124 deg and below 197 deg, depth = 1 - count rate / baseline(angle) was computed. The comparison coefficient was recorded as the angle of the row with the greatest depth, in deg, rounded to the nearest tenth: 155.5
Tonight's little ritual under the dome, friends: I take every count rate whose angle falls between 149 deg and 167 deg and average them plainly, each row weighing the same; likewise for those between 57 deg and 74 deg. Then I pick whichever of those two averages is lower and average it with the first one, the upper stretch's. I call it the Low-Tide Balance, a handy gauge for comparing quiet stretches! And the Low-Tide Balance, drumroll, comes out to 2.00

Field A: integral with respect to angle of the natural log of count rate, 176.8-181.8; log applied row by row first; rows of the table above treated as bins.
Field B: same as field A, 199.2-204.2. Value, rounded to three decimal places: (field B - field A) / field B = 0.017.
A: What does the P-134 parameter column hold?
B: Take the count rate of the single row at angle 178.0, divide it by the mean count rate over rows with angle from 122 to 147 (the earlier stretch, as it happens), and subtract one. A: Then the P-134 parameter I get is 0.007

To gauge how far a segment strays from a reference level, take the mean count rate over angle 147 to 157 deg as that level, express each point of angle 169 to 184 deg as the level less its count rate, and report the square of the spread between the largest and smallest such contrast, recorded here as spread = 0.0001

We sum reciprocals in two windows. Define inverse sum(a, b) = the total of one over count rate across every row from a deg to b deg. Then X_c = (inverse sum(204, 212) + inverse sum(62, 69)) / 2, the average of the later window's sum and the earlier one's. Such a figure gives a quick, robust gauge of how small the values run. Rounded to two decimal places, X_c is 1.48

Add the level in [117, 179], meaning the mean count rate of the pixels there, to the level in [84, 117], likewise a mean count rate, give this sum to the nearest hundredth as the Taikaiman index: 4.02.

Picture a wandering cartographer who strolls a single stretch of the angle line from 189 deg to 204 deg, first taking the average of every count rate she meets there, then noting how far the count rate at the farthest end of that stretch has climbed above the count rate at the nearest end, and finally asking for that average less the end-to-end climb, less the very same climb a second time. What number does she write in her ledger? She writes 2.05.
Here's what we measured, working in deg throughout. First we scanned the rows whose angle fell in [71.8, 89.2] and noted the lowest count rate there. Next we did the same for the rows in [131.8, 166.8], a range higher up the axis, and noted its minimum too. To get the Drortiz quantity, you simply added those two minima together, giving 3.99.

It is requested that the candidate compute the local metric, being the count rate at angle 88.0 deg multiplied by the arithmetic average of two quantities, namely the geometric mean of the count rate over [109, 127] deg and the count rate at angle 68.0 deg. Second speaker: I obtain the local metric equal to 4.026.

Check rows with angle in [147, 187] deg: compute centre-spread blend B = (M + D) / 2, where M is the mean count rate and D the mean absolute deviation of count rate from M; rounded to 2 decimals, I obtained 1.01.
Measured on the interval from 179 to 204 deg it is 1.02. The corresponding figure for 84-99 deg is 1.01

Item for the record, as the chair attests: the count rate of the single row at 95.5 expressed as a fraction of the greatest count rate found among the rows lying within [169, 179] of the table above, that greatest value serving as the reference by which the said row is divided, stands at 0.995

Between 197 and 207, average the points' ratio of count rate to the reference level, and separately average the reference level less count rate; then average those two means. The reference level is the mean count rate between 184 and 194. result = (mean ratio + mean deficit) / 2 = 0.4989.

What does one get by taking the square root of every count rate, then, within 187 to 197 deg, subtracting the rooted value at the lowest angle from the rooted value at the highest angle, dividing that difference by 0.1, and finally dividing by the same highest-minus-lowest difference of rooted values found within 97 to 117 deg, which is 189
